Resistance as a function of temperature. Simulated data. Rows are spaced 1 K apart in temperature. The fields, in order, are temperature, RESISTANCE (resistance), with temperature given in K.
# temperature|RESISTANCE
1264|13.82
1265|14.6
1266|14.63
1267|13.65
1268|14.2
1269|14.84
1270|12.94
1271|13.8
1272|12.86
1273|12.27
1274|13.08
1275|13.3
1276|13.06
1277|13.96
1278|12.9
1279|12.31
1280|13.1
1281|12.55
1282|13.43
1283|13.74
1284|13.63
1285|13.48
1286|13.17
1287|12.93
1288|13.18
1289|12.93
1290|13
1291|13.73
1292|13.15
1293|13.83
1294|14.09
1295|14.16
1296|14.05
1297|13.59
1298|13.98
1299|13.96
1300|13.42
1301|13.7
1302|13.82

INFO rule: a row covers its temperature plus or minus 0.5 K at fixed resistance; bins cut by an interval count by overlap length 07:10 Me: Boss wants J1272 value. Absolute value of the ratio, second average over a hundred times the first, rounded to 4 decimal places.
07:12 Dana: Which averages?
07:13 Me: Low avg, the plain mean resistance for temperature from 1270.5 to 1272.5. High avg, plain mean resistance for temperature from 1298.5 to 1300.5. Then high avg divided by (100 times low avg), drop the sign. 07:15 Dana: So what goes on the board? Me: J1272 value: 0.0103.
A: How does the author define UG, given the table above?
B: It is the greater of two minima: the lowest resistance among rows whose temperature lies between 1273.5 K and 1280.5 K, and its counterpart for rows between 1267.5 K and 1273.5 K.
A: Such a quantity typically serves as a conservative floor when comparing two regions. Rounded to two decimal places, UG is 12.31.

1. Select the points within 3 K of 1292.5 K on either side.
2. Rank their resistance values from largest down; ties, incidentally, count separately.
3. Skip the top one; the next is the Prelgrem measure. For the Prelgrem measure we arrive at 14.09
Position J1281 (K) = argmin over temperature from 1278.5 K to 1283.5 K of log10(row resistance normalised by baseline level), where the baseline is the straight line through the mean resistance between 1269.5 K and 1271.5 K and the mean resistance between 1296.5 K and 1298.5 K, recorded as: 1279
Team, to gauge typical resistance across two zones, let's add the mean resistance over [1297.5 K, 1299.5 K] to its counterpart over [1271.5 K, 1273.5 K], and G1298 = 26.5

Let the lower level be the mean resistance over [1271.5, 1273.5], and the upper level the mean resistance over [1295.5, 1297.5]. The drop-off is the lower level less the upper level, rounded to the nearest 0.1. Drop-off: -1.3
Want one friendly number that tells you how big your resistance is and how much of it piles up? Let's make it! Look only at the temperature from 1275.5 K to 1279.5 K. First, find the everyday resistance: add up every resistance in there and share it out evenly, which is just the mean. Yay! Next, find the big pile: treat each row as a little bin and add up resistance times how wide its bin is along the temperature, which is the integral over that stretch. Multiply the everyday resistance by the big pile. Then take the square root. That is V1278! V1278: 26.1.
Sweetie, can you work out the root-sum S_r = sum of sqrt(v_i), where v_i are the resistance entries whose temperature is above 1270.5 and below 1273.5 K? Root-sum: 10.8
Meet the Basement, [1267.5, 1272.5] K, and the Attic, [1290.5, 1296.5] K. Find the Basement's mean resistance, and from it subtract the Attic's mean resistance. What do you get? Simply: -0.11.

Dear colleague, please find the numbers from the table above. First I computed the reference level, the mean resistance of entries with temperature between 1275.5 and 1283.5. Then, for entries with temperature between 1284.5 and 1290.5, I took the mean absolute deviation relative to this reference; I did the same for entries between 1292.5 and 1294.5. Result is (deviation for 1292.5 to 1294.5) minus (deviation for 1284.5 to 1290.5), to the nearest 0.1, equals 0.7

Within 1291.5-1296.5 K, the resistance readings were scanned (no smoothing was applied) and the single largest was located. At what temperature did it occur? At 1295 K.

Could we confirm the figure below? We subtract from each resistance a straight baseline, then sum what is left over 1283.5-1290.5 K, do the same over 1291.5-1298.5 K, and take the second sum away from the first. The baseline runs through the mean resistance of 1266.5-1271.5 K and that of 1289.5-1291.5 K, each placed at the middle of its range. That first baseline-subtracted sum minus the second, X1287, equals -5.9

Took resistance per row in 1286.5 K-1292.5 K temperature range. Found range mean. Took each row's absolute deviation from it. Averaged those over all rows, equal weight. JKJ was 0.20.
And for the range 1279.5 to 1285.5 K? 0.33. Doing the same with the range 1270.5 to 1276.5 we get 0.33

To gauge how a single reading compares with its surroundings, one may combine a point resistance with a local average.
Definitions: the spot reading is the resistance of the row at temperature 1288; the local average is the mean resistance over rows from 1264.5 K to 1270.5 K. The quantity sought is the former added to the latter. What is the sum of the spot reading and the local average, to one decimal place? 27.3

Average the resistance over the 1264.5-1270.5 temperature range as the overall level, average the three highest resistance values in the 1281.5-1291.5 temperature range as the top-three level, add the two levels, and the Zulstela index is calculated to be 27.8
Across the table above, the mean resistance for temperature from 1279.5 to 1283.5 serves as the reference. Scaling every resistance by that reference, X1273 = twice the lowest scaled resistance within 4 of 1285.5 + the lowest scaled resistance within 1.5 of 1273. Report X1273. 2.89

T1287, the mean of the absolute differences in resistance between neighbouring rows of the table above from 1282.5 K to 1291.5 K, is 0.3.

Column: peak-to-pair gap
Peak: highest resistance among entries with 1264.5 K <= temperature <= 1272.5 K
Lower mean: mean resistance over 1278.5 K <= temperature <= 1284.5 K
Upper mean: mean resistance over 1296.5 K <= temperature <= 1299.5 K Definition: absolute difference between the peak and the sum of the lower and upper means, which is 12.1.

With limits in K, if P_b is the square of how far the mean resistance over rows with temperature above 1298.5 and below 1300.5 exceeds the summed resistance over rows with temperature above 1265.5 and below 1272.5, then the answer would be 6927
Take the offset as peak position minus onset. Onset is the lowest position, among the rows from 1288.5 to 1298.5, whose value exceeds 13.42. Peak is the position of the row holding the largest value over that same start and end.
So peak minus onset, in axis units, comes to 4 K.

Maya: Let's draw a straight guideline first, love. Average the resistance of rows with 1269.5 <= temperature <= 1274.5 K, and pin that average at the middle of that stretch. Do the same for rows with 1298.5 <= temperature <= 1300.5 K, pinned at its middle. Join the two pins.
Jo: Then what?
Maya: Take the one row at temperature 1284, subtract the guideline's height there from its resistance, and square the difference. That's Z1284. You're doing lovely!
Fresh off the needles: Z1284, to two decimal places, 0.11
